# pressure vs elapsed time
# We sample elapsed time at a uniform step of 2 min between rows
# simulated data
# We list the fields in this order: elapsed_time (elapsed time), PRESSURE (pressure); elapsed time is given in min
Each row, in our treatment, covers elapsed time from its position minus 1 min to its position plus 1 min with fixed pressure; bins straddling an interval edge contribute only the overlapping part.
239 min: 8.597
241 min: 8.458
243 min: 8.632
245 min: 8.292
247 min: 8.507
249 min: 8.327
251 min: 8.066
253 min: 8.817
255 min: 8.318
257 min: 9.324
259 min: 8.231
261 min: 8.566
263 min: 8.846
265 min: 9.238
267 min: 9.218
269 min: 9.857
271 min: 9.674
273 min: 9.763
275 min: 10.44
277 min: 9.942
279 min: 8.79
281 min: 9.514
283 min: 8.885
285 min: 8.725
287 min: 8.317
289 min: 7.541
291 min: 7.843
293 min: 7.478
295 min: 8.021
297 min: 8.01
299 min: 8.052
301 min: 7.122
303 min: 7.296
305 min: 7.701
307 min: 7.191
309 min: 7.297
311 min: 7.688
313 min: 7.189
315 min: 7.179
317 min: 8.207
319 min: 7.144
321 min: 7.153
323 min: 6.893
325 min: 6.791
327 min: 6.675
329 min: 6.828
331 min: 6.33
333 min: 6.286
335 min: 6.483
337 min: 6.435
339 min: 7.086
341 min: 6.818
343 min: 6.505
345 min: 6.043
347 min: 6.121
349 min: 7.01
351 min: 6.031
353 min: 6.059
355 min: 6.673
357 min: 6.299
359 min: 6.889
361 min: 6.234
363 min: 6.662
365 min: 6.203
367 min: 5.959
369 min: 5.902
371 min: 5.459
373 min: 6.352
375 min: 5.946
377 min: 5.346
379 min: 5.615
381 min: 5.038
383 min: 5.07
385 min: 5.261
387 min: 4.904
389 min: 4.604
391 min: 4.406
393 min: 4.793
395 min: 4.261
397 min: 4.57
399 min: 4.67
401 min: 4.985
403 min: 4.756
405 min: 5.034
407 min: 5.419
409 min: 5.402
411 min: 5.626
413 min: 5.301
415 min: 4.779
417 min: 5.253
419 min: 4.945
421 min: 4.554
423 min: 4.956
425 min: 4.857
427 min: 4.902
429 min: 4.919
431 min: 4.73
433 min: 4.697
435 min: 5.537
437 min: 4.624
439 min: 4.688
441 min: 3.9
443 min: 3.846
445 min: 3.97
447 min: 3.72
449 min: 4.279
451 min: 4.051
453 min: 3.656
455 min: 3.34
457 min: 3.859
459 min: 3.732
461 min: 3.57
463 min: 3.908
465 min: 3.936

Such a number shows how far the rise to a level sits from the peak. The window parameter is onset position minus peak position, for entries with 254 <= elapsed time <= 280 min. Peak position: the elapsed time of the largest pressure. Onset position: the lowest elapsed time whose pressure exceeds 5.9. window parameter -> -20 min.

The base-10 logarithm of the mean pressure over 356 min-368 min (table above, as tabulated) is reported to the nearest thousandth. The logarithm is 0.804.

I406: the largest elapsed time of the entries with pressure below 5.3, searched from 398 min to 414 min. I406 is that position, 405 min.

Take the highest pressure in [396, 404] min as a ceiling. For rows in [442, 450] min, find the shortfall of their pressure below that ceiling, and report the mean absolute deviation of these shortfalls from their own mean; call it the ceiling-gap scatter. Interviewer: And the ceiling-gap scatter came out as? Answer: 0.17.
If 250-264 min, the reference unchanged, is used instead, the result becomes 0.34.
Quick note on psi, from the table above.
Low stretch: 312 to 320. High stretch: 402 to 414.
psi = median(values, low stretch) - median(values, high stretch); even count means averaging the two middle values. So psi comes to 1.8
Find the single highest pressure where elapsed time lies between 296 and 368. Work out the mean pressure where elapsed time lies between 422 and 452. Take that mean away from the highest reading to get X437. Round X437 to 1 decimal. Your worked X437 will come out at 3.7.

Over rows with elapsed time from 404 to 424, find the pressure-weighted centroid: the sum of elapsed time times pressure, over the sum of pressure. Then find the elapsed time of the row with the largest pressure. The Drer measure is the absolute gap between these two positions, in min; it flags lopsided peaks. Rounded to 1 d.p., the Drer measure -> 2.8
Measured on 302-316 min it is 4.0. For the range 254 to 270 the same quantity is 6.8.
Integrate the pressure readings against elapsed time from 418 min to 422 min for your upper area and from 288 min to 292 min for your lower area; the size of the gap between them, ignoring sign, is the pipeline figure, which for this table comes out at 12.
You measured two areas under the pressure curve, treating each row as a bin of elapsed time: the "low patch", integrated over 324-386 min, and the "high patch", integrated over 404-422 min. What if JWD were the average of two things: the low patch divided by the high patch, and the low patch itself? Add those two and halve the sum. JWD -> 194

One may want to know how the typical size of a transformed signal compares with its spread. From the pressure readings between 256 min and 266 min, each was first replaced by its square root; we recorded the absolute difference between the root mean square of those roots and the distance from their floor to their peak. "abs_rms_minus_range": 2.79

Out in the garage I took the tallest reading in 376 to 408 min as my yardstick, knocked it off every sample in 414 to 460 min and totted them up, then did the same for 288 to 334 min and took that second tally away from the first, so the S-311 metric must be -66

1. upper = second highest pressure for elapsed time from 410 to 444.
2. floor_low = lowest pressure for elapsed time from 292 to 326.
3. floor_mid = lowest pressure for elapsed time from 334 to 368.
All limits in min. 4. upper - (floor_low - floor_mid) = 4.7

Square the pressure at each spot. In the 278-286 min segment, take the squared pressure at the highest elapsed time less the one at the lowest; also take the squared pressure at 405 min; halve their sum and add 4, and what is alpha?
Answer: 16.1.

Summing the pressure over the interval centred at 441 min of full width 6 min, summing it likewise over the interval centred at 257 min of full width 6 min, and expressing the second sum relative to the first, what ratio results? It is 2.1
